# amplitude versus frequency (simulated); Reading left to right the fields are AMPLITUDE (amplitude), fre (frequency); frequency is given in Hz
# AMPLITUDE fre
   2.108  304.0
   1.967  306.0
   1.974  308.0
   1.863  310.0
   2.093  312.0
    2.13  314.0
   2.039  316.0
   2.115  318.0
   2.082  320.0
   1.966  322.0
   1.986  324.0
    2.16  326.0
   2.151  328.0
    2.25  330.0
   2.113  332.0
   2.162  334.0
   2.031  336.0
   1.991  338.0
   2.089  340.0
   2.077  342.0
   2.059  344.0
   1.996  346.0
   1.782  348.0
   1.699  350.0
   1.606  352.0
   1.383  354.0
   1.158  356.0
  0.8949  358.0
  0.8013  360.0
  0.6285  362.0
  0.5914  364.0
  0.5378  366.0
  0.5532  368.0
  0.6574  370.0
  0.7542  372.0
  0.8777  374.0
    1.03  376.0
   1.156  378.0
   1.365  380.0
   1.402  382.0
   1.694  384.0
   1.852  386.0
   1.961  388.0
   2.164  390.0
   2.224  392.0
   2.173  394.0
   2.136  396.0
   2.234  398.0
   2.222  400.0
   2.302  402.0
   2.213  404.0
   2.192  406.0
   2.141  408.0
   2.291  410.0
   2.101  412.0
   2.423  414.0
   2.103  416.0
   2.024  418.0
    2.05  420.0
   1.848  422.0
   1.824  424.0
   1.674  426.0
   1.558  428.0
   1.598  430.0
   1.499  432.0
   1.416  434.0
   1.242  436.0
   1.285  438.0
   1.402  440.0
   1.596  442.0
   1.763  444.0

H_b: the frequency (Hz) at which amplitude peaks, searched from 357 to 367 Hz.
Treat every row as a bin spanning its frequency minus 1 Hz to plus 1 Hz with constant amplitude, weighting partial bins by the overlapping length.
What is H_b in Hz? 358.0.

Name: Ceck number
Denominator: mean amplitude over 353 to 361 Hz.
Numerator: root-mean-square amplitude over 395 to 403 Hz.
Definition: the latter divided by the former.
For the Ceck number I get 2.1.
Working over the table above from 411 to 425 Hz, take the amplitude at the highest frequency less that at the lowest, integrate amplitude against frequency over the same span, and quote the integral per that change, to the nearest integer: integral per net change -104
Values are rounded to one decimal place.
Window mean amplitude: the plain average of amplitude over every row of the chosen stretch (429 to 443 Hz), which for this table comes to 1.4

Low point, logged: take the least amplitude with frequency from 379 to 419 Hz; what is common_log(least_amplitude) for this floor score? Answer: 0.14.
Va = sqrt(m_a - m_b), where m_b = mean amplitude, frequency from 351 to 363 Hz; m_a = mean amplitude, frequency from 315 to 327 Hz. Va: 1.0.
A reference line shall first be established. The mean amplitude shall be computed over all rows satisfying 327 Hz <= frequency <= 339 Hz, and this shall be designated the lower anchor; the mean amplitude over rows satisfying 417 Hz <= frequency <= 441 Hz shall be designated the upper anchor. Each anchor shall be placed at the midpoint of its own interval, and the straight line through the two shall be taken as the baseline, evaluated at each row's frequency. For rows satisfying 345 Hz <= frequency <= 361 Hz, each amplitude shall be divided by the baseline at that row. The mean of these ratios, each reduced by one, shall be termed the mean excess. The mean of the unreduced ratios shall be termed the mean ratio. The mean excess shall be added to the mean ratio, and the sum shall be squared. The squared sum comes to 0.16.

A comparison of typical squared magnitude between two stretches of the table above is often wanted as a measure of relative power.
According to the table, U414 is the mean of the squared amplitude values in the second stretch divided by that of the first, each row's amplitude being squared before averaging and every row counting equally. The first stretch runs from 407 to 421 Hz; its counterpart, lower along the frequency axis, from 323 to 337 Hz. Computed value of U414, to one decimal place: 1.0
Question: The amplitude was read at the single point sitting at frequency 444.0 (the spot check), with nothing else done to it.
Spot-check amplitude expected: 1.763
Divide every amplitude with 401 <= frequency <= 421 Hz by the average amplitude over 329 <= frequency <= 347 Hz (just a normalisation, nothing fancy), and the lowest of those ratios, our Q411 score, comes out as 1.0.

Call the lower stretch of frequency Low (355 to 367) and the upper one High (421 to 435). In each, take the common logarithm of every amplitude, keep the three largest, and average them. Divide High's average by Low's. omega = -9.3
